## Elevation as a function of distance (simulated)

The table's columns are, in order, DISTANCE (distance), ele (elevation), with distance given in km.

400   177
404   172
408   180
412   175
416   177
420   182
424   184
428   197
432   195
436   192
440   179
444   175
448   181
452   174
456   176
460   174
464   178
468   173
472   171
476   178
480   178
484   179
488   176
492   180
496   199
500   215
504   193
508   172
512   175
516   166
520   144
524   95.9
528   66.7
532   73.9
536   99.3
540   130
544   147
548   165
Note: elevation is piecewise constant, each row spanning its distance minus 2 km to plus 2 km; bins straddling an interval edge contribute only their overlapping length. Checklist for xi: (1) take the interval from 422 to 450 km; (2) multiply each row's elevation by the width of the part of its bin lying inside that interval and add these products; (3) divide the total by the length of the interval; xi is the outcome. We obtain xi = 186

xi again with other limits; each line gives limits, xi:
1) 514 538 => 108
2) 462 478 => 175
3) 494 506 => 202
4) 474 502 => 186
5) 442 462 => 176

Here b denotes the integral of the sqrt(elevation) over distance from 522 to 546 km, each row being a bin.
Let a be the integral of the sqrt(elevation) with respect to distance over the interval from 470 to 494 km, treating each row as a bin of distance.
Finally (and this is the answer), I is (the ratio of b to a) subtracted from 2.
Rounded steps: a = 319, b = 240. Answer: 1.25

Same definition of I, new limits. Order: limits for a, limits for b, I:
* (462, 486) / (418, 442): 0.97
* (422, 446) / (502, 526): 1.09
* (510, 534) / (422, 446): 0.73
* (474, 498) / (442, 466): 1.01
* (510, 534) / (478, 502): 0.73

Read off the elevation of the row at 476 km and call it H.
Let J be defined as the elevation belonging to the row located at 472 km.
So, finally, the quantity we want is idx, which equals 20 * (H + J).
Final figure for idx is 6980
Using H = 178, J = 171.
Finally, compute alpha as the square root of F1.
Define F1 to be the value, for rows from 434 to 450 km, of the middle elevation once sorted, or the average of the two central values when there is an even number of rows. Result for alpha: 13.4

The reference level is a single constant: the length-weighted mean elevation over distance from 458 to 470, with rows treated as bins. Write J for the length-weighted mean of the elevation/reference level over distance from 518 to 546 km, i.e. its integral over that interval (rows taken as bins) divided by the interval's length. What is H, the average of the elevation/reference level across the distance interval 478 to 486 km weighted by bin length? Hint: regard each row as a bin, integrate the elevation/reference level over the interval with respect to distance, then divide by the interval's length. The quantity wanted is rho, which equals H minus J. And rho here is 0.40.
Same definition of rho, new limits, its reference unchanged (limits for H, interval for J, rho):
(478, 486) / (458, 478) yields 0.02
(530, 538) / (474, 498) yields -0.54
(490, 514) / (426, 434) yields -0.04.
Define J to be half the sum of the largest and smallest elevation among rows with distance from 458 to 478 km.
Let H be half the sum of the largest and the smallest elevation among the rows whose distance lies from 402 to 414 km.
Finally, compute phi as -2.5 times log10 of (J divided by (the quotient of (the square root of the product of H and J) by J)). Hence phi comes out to -5.60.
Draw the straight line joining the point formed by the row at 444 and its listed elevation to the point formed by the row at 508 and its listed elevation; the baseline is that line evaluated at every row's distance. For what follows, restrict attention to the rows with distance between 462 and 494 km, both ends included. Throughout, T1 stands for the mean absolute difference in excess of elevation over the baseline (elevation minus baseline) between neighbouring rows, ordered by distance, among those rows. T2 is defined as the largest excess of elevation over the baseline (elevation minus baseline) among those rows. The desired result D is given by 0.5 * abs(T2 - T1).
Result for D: 2.0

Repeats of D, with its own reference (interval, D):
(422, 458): 7.5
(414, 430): 7.2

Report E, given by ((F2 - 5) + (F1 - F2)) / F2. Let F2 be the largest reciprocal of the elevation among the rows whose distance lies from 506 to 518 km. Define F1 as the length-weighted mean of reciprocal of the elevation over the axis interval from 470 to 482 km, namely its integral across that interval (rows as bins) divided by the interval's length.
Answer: -829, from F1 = 0.0057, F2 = 0.0060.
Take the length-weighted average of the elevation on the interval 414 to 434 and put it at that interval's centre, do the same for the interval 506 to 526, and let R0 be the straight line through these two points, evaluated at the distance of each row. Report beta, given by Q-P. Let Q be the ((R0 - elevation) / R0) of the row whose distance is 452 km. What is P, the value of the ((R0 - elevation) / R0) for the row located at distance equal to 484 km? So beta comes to 0.11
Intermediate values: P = -0.10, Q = 0.01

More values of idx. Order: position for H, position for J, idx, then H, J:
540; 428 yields 6540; 130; 197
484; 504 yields 7440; 179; 193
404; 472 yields 6860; 172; 171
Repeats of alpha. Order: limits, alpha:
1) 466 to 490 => 13.3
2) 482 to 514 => 13.4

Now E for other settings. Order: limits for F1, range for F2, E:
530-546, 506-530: -333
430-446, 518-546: -333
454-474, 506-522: -719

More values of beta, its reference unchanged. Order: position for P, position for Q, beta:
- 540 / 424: -0.06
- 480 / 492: -0.04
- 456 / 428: -0.05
